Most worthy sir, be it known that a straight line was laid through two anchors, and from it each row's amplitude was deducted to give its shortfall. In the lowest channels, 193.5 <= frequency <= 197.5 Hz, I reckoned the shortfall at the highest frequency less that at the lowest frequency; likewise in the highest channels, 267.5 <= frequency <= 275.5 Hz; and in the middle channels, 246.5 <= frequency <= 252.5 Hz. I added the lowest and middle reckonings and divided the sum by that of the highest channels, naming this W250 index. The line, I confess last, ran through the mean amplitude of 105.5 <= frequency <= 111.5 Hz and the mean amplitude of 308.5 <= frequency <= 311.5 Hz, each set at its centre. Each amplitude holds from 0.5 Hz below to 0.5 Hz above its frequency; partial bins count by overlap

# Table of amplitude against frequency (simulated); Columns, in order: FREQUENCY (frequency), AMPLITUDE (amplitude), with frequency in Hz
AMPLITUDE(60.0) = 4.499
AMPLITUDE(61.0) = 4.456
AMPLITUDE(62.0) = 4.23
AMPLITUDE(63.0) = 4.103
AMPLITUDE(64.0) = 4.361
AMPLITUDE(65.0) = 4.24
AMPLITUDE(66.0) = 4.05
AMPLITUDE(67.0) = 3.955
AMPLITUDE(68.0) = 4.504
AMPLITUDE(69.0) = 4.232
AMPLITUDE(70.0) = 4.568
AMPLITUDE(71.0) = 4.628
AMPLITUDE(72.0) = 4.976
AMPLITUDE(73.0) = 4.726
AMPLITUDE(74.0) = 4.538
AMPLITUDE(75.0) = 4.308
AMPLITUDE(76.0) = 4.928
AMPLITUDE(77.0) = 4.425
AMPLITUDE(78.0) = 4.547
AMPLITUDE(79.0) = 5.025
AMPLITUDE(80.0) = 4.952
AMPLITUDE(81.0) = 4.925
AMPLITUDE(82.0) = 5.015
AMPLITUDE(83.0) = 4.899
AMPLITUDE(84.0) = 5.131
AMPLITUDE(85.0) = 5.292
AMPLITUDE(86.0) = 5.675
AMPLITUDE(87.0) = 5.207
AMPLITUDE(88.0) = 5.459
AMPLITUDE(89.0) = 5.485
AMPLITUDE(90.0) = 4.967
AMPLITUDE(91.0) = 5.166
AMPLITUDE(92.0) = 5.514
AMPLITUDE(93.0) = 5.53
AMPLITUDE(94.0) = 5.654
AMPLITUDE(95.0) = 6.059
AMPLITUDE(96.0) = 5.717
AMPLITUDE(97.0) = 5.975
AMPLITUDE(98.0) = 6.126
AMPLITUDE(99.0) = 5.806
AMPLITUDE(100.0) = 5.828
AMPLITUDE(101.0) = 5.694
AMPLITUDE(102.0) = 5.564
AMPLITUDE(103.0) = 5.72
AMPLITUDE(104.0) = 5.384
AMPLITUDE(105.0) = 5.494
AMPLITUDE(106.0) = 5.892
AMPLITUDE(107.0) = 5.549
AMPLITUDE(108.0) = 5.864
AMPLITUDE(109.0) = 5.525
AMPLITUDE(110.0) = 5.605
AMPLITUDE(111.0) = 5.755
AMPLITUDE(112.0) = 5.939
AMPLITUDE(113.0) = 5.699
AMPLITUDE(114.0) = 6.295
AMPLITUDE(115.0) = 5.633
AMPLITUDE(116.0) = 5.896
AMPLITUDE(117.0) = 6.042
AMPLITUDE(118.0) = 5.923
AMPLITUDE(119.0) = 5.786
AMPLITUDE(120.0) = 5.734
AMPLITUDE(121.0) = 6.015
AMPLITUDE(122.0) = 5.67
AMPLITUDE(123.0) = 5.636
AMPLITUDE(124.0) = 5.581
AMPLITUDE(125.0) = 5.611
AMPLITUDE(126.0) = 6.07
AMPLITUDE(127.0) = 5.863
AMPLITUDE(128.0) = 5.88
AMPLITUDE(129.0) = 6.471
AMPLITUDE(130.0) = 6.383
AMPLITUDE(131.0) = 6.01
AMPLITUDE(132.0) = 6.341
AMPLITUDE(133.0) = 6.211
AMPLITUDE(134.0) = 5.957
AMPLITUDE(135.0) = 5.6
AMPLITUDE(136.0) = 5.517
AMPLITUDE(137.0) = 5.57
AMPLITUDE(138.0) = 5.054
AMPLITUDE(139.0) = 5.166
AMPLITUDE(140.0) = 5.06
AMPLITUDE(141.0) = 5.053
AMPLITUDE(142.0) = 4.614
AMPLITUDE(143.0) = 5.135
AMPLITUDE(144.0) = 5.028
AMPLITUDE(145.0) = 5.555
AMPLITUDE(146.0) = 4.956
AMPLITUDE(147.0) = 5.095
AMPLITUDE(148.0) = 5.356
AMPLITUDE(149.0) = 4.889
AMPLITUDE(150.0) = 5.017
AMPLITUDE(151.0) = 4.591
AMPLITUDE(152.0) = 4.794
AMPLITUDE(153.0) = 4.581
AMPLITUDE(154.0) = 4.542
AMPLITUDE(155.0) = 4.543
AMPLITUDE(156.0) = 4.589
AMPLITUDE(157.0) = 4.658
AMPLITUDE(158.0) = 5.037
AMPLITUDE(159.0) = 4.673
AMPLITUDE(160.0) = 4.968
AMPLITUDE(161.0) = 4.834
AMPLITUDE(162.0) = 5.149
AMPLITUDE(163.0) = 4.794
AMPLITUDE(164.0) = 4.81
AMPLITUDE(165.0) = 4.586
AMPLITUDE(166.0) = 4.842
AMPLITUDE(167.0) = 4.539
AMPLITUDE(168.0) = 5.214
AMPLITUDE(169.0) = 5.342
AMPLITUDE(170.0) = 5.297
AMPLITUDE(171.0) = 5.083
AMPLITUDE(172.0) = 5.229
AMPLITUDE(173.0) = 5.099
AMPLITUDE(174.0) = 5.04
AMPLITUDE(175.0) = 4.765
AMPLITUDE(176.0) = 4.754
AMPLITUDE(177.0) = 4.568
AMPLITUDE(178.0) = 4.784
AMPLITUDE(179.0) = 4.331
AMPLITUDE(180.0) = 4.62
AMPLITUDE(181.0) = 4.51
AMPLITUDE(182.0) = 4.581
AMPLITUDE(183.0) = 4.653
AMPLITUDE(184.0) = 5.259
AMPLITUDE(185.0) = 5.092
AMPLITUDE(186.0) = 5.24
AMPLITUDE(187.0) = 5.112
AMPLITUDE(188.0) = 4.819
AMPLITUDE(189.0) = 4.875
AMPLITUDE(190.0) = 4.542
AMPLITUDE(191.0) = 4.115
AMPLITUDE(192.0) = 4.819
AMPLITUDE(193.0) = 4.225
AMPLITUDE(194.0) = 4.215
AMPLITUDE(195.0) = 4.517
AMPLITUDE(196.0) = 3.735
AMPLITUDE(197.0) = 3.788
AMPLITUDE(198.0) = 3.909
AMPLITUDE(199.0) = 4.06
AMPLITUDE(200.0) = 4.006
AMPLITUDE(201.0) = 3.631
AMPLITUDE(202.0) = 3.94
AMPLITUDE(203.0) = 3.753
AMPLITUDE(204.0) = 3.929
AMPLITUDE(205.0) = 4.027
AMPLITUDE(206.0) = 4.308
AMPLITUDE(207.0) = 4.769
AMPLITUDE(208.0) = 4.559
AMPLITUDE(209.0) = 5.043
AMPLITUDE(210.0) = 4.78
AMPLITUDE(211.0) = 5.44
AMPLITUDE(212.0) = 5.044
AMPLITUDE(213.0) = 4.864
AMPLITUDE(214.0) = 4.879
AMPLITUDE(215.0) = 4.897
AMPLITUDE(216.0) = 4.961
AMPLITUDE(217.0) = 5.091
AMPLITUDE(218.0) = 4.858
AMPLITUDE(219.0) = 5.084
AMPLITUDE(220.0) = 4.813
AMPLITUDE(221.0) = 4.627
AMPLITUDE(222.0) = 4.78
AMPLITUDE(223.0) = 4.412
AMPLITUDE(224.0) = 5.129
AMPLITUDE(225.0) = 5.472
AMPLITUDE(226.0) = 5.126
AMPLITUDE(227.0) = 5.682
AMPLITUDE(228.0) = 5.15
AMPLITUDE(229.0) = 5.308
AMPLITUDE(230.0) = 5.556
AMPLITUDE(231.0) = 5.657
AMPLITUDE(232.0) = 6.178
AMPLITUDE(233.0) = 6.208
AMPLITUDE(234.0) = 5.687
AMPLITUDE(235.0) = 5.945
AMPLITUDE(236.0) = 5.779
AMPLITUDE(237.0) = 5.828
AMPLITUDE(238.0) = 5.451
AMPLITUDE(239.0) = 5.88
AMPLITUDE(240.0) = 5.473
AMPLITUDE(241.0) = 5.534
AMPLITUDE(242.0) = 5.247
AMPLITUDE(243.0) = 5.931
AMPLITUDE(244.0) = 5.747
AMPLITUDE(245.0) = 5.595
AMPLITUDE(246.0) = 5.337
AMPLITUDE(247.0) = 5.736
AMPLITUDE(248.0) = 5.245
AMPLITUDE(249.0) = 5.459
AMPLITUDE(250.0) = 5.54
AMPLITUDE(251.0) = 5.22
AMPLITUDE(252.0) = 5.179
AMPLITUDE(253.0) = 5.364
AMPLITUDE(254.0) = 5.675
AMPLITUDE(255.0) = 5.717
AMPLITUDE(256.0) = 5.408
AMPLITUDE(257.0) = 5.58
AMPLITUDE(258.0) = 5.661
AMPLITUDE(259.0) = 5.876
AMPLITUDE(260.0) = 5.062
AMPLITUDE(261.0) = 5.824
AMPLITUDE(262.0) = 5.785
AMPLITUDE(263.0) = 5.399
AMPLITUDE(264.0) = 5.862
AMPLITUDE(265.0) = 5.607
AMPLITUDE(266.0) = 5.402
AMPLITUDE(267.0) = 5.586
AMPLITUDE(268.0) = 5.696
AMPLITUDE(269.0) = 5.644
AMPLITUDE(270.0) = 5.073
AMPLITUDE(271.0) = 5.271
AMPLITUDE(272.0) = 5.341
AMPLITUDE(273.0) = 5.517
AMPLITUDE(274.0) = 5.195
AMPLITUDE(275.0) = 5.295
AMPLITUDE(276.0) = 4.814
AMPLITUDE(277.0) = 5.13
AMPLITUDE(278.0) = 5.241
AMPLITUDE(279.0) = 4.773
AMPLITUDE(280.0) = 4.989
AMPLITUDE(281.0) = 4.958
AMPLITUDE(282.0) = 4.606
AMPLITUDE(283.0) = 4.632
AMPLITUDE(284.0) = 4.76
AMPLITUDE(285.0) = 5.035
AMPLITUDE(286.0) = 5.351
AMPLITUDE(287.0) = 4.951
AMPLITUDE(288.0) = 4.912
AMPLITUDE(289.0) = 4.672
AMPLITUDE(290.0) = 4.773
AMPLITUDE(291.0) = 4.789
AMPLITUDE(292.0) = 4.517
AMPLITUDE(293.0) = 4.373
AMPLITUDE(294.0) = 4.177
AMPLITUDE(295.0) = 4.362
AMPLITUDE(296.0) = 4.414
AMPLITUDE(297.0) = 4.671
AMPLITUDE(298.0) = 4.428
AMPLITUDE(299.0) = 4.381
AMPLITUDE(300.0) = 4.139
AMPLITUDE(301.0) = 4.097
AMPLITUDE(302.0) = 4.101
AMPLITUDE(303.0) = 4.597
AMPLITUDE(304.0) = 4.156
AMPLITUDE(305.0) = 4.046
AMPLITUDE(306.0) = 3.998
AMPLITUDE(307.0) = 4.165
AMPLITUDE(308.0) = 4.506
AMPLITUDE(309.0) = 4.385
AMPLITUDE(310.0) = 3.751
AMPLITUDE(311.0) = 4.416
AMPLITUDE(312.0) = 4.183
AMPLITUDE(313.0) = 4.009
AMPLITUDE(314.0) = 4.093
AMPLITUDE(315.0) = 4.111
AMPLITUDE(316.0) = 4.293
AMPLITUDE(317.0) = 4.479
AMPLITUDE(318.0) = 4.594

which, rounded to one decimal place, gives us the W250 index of 2.7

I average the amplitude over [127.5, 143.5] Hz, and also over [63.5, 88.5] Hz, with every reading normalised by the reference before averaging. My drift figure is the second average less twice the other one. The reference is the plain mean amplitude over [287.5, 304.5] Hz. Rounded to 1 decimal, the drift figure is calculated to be -1.5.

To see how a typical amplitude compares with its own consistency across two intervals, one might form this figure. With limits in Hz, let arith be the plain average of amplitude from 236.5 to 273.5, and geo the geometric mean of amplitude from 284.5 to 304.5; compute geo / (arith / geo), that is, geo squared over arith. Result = 3.7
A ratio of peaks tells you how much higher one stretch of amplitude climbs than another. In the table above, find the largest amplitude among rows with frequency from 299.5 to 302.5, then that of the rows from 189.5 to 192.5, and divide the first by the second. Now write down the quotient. 0.86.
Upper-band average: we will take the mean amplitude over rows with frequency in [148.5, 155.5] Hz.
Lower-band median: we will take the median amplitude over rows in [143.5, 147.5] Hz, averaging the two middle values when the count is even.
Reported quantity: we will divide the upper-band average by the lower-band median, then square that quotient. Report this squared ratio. 0.87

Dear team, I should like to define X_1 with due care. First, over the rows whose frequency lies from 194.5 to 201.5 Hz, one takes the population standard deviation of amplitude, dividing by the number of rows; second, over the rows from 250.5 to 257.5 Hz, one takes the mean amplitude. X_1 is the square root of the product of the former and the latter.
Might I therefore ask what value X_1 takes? 1.21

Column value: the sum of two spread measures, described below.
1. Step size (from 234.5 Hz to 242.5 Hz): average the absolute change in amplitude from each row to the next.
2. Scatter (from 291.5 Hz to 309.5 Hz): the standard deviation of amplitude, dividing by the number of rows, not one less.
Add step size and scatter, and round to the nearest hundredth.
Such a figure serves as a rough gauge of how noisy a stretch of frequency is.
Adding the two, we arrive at 0.45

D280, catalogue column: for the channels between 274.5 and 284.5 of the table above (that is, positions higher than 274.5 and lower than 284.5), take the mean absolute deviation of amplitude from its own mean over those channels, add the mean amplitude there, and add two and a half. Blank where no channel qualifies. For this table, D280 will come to 7.62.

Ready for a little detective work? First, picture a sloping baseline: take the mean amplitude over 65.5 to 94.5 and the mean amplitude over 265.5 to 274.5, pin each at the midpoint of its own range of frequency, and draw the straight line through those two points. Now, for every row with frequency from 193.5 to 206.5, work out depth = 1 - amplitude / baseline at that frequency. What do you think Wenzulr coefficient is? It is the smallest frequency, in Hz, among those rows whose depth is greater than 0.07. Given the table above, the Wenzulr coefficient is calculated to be 194.0 Hz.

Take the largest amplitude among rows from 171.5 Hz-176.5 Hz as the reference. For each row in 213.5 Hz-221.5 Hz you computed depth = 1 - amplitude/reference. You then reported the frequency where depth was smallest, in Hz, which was 217.0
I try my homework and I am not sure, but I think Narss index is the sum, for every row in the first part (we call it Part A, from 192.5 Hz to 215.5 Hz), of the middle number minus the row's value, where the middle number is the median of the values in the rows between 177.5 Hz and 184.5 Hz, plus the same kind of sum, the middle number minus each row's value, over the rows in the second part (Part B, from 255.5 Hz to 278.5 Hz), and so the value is -13.1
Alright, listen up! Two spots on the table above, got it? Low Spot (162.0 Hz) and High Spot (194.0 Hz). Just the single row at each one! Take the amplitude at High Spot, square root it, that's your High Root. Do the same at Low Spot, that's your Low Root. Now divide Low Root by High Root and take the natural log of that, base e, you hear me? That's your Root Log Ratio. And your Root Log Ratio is 0.10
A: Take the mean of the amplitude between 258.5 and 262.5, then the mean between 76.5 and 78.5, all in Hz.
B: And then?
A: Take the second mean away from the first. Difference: 1.2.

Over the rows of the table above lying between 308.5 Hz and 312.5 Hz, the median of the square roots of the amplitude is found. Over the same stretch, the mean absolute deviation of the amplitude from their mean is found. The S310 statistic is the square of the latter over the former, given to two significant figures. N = 0.023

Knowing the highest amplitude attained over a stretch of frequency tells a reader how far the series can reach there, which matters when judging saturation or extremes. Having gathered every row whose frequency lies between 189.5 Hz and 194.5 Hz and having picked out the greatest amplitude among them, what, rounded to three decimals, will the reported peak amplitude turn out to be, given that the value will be 4.819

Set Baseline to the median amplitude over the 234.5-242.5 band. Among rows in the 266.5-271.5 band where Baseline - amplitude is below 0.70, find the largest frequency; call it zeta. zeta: 271.0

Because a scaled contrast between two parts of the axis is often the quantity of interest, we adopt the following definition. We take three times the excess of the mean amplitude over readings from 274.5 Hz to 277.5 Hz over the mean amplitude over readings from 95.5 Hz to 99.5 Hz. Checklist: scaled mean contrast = -2.5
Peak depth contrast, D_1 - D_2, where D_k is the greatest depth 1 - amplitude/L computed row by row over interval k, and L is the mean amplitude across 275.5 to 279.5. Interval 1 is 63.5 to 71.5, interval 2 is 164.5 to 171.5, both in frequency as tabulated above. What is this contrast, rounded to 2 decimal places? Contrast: 0.12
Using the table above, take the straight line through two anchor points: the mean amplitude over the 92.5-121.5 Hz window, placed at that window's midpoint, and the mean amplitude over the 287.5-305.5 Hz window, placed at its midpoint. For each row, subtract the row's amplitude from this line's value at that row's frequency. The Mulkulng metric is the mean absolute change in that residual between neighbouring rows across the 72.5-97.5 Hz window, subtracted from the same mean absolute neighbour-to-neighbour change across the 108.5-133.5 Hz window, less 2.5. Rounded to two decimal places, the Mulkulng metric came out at -2.53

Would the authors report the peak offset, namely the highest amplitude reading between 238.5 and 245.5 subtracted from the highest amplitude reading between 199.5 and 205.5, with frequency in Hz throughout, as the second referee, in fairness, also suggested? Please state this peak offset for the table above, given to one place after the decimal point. -1.9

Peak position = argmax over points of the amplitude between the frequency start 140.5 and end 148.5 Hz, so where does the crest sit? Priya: 145.0 Hz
